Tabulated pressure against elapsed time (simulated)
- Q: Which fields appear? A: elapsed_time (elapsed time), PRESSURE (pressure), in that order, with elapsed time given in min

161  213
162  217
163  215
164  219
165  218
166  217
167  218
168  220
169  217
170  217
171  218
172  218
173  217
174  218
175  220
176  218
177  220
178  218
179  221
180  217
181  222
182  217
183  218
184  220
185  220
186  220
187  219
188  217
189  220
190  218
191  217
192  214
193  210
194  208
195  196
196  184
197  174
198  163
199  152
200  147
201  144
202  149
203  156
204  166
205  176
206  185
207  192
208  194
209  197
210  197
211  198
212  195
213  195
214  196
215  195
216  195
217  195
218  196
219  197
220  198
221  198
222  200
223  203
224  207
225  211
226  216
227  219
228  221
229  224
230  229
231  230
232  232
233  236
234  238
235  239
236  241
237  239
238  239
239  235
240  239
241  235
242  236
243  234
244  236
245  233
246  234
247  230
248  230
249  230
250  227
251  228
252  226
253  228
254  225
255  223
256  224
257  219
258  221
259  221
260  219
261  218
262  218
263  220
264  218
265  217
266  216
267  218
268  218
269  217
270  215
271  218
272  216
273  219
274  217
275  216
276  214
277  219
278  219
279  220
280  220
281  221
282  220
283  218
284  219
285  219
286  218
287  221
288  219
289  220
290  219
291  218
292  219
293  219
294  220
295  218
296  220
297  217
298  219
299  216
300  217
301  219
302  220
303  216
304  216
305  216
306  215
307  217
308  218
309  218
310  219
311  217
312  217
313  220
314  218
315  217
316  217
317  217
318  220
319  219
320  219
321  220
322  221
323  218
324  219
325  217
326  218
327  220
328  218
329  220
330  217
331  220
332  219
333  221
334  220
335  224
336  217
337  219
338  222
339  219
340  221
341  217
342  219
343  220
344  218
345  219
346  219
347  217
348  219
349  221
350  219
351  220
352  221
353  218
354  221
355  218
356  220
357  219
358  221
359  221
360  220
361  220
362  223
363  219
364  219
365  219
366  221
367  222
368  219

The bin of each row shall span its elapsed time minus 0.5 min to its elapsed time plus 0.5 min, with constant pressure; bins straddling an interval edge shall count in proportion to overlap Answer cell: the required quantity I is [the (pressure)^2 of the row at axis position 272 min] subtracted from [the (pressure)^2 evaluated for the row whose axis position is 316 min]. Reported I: 433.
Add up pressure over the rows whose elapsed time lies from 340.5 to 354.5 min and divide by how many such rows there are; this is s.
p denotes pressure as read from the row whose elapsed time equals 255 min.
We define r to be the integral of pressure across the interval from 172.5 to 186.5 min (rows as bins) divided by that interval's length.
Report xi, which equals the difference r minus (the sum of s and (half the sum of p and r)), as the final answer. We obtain -221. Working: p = 223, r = 219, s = 219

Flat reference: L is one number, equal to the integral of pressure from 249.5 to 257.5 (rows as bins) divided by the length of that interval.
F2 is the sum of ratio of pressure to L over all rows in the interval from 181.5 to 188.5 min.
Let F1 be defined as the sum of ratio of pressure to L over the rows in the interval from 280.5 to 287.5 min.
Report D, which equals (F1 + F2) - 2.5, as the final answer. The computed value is 11.1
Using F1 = 6.83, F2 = 6.80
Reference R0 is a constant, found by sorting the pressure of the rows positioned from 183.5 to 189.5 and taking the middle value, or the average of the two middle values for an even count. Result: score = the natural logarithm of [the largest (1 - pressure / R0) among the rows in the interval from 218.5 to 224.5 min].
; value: -2.3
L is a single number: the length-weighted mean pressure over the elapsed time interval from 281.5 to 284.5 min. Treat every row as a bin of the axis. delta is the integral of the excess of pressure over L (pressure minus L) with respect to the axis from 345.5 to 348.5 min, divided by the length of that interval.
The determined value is -1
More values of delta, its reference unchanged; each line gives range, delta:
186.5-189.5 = 0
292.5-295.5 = 0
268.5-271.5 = -2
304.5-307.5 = -3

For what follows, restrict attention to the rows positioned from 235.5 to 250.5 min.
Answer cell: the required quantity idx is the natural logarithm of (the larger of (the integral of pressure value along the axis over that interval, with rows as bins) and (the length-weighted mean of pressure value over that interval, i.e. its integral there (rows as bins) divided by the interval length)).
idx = 8.2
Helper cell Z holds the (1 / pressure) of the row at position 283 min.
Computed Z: 0.0046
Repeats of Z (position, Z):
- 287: 0.0045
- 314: 0.0046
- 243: 0.0043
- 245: 0.0043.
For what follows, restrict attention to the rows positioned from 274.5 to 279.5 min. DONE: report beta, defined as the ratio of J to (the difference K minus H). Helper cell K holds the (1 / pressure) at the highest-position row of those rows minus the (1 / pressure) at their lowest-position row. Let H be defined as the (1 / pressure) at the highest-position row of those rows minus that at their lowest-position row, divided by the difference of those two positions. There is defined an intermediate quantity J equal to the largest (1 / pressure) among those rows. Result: -74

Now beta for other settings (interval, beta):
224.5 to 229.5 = -23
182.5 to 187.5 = -292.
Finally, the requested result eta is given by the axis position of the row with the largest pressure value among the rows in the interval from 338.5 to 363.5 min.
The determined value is 362 min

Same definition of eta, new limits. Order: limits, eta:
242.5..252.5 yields 244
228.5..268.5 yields 236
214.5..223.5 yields 223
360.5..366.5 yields 362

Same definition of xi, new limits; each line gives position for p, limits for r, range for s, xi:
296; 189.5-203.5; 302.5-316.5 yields -237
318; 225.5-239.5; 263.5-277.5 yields -211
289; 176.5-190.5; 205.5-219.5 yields -195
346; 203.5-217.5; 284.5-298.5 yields -233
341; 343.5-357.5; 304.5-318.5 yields -216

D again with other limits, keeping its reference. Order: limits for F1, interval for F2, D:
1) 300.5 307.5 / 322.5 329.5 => 11.1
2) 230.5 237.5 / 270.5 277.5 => 11.6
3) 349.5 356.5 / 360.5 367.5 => 11.2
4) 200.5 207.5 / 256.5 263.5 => 9.5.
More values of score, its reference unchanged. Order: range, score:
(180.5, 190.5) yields -4.3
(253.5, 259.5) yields -5.4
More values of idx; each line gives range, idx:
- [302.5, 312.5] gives 7.7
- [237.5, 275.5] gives 9.1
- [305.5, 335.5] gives 8.8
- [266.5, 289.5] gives 8.5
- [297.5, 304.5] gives 7.3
